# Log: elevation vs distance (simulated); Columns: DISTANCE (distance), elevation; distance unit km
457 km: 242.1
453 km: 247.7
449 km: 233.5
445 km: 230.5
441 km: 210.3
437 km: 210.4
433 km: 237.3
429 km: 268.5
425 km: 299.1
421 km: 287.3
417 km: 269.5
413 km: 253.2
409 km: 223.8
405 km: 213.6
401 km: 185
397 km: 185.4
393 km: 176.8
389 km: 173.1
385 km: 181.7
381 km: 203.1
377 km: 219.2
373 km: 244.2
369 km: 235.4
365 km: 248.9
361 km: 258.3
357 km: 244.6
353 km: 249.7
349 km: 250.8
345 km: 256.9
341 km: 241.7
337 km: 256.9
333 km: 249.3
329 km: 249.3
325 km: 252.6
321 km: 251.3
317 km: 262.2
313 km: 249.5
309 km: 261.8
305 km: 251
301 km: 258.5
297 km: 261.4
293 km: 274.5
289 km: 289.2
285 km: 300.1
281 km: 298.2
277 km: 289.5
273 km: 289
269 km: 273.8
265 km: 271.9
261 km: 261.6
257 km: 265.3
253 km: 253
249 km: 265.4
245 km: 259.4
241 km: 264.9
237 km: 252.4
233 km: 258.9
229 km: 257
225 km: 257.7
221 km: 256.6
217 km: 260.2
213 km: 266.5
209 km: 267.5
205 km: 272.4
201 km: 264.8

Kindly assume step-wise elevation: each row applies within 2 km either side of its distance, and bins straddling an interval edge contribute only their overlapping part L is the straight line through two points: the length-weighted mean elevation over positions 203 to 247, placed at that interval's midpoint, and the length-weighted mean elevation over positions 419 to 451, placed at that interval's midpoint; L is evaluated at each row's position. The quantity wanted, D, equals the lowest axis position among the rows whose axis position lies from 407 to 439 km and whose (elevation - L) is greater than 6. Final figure 417 km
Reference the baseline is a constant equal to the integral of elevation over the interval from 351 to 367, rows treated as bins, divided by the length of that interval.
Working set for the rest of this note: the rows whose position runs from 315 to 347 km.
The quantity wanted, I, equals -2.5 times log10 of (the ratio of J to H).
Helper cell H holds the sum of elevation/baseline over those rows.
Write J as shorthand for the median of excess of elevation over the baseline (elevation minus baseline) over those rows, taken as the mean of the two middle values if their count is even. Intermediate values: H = 8.07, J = 1.6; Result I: 1.8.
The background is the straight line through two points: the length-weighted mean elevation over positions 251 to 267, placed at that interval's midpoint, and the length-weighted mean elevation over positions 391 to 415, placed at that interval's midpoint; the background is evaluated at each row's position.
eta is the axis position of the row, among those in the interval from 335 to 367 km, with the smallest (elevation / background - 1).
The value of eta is 341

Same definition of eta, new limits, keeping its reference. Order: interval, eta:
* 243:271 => 253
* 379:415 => 389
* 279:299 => 297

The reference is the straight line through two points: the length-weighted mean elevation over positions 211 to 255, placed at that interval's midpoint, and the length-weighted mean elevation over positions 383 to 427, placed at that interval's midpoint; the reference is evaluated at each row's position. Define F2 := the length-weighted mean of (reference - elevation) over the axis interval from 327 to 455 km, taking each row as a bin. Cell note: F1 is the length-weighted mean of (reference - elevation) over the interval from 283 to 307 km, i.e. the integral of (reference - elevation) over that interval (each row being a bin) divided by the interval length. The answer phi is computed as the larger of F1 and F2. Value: -9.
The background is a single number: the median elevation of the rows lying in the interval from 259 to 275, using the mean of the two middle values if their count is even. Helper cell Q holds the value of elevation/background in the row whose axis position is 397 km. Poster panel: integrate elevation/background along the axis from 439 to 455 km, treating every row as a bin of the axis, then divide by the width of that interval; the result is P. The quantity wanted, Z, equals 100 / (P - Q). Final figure 605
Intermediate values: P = 0.845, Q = 0.68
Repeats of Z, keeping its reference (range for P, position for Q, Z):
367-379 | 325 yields -1387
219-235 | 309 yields -6420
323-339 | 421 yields -773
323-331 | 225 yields -4042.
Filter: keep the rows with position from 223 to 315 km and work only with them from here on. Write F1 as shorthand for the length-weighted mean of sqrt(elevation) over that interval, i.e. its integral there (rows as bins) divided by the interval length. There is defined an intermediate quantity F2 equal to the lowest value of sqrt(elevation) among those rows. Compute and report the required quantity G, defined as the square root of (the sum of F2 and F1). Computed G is 5.67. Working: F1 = 16.36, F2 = 15.8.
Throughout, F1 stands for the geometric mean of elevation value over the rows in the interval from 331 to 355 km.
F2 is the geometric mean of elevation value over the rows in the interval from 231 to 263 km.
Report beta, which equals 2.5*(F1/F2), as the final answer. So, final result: 2.4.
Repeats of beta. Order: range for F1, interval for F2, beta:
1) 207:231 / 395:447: 2.8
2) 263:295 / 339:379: 2.9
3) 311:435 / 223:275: 2.2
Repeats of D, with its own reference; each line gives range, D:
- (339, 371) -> 361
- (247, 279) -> 257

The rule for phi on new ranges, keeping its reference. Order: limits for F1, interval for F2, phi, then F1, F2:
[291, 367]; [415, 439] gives -15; -15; -44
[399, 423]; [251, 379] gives -17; -17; -18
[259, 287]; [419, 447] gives -32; -33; -32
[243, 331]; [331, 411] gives 5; -20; 5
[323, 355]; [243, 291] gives -14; -14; -24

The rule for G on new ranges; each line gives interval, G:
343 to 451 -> 5.32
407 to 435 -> 5.58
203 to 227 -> 5.68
